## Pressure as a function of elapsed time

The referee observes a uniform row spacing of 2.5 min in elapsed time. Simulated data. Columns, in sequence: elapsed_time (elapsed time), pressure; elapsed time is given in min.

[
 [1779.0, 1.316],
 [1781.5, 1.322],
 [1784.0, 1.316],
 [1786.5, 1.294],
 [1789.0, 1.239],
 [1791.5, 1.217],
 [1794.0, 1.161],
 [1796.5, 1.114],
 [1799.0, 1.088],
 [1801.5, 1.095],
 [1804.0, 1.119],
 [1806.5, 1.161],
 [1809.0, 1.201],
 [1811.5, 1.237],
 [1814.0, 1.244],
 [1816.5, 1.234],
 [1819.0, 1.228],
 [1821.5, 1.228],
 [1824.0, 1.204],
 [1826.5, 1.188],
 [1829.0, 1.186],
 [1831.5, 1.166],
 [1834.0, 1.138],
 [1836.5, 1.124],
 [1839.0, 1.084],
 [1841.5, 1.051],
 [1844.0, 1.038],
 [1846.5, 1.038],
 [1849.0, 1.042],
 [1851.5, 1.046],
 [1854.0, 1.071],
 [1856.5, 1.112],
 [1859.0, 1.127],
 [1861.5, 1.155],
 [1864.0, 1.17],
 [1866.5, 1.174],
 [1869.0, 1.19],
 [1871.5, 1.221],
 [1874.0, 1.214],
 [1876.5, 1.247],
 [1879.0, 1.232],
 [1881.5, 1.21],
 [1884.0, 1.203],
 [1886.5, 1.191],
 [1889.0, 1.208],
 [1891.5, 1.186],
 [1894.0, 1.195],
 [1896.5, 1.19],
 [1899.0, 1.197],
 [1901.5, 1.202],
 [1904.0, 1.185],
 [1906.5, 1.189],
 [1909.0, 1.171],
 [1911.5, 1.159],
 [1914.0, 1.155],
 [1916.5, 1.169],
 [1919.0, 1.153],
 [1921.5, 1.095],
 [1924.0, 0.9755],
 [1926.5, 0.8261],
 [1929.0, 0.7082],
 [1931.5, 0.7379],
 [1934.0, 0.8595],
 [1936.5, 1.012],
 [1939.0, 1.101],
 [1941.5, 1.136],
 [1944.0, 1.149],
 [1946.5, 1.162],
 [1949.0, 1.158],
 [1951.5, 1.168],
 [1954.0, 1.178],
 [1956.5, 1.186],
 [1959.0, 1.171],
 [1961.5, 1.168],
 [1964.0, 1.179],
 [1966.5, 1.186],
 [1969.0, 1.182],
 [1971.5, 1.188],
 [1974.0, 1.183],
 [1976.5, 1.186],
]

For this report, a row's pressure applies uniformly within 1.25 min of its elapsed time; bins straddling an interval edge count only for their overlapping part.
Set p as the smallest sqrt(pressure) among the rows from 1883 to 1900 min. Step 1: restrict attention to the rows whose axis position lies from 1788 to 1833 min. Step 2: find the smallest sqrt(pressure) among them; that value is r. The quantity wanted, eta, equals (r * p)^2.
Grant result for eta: 1.3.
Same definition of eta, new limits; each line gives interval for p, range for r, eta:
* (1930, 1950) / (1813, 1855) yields 0.8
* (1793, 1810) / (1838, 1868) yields 1.1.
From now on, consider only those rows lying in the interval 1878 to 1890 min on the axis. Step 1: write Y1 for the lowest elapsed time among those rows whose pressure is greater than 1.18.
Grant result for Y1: 1879.0 min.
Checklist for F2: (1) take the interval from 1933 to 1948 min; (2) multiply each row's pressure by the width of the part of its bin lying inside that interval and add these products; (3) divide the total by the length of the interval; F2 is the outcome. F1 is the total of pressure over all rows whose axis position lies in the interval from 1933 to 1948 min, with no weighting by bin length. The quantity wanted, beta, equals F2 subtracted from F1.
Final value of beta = 5.3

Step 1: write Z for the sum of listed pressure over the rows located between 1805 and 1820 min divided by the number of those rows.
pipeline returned 1.22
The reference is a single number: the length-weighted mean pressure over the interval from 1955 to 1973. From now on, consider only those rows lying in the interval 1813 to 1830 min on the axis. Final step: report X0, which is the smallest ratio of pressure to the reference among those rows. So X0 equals 1.01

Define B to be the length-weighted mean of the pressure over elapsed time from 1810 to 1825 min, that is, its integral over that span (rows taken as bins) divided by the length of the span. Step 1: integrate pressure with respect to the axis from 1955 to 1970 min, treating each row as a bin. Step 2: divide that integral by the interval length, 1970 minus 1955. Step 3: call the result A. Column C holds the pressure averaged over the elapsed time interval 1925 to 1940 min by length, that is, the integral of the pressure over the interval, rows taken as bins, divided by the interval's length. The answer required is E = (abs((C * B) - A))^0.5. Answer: 0.33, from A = 1.18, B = 1.23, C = 0.87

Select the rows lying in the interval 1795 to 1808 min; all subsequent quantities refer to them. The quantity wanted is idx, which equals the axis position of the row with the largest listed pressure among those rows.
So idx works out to 1806.5 min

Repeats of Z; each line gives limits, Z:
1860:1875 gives 1.19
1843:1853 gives 1.04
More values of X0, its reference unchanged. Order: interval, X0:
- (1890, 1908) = 1.00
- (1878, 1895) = 1.01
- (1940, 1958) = 0.96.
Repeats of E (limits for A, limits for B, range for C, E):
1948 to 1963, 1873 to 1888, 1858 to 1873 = 0.51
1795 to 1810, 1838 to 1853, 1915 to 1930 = 0.29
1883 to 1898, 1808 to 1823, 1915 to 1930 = 0.17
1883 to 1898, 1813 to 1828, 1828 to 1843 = 0.42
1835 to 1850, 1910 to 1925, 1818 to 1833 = 0.53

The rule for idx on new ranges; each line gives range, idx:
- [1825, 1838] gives 1826.5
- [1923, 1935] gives 1924.0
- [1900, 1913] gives 1901.5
